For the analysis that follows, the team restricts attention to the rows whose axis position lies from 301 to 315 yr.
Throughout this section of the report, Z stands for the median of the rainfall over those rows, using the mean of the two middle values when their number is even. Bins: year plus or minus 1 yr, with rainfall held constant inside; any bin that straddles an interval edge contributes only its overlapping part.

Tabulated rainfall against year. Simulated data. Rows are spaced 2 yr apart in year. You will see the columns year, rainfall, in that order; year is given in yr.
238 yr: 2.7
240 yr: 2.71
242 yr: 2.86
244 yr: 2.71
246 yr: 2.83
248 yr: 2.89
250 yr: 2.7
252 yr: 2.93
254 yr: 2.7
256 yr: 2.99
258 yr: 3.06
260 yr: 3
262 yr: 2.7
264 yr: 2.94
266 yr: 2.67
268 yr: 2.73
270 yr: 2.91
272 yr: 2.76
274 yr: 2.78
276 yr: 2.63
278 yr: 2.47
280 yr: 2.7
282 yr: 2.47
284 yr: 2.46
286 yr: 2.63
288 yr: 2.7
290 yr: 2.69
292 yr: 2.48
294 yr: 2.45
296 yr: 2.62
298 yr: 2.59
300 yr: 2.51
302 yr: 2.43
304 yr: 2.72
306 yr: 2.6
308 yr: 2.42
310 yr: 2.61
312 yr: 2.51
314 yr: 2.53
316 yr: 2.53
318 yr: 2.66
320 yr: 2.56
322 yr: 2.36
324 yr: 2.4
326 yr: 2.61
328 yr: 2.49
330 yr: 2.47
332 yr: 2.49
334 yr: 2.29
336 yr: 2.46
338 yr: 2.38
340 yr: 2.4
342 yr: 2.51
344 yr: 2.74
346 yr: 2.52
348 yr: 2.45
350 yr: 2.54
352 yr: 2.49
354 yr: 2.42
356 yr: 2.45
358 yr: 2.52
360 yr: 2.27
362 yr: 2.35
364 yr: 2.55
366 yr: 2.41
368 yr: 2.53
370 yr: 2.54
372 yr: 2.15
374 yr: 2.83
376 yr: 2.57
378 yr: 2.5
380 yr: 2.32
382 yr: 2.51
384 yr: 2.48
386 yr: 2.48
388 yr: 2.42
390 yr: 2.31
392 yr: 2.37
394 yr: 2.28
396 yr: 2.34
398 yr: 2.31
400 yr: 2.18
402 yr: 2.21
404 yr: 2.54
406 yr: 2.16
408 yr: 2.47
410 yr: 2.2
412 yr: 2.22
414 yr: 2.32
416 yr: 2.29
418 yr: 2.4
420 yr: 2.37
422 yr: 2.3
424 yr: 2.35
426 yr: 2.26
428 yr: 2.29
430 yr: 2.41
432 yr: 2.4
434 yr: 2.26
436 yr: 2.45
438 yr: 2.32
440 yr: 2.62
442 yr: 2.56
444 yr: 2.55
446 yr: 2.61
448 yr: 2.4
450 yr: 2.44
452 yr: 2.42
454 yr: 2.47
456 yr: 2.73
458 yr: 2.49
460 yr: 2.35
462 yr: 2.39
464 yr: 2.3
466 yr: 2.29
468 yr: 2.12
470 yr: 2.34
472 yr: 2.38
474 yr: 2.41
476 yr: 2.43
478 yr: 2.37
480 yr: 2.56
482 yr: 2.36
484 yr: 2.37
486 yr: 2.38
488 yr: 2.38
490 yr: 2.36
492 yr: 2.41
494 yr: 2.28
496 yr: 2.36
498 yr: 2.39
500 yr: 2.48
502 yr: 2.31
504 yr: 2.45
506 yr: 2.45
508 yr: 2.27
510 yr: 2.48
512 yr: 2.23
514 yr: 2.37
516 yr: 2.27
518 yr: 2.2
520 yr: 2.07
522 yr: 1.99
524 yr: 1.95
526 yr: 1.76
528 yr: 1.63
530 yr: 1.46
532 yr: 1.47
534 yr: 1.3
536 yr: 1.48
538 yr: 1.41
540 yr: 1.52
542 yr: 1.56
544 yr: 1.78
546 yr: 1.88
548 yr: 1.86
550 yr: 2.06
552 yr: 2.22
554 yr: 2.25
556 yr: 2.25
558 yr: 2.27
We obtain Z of 2.53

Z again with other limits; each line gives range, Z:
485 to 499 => 2.38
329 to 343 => 2.46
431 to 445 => 2.45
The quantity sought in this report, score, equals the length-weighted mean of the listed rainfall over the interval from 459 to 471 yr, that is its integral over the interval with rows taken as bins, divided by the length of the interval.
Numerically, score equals 2.30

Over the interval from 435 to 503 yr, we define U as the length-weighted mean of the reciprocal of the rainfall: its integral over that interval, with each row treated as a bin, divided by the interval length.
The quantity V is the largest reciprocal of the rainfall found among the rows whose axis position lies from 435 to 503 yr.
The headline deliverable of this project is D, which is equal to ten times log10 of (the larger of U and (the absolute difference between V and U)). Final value -3.82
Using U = 0.42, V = 0.472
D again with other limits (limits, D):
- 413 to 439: -3.69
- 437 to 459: -3.99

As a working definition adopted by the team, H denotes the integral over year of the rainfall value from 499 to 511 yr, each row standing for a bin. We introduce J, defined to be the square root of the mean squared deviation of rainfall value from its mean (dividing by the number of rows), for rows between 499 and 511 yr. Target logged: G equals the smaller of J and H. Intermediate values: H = 28.9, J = 0.08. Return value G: 0.08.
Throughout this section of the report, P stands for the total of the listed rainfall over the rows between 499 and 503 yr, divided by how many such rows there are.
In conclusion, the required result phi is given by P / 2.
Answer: 1.20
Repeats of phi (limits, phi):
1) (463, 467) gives 1.15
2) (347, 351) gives 1.25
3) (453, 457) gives 1.30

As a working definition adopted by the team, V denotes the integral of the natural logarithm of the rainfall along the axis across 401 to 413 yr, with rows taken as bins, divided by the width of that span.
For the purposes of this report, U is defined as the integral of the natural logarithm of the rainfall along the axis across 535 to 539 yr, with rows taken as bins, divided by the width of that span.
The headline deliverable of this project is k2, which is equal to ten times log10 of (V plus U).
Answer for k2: 0.79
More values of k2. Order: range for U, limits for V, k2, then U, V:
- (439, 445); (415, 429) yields 2.53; 0.95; 0.84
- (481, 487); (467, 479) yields 2.34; 0.86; 0.85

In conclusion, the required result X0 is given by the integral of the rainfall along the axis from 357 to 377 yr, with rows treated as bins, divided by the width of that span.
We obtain 2.47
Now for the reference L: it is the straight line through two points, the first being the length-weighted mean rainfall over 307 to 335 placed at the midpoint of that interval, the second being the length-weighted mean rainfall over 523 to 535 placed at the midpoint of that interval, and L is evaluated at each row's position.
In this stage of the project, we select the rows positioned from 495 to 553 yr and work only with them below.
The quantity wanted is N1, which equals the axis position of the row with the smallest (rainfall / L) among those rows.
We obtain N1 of 534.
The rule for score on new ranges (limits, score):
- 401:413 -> 2.30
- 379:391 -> 2.42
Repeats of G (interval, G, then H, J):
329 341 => 0.07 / 29.0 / 0.07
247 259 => 0.14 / 34.5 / 0.14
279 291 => 0.10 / 31.3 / 0.10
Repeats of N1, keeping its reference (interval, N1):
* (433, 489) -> 434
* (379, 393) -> 380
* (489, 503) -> 494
